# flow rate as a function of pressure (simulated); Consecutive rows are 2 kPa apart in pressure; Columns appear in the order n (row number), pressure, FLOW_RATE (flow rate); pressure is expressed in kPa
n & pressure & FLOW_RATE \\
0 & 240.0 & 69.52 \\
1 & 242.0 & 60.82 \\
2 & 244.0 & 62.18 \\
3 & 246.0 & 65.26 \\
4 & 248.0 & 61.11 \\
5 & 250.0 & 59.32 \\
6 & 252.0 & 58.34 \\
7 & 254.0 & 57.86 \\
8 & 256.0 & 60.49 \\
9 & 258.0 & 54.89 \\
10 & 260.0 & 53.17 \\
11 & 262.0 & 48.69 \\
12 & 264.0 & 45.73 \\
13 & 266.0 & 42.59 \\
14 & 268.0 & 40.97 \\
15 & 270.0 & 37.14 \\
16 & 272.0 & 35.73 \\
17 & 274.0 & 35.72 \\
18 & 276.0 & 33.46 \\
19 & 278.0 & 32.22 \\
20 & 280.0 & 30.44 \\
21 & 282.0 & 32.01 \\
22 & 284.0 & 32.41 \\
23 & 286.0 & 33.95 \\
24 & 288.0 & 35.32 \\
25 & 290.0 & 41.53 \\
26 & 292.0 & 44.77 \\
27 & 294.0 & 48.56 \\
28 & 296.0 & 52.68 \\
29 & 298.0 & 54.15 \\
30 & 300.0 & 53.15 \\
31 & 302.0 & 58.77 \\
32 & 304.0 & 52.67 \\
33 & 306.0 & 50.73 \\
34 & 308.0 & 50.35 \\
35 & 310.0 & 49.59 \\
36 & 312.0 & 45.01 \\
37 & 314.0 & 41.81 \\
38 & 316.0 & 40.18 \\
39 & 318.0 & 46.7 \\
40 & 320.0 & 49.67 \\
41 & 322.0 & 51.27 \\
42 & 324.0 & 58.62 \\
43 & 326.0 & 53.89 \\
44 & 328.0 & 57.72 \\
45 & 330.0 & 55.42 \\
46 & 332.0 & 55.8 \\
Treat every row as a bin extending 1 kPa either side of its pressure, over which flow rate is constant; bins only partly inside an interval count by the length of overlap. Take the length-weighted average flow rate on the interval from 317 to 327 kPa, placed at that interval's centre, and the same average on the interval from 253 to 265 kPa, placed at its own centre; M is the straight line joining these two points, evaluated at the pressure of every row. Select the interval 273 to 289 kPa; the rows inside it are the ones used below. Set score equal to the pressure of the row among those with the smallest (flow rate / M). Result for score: 280.0 kPa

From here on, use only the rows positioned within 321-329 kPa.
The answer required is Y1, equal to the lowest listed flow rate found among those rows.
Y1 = 51.27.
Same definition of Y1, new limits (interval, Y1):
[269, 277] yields 33.46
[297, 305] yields 52.67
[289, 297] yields 41.53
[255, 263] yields 48.69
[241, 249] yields 60.82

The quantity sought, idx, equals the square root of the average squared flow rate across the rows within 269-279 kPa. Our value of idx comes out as 35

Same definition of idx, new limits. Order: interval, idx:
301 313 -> 51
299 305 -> 55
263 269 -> 43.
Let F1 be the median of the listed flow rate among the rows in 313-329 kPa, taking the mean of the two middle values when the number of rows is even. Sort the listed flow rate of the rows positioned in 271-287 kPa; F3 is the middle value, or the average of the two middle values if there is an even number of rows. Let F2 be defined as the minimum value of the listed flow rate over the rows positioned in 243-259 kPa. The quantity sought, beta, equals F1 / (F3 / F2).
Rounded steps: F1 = 50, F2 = 54.89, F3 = 32.9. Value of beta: 84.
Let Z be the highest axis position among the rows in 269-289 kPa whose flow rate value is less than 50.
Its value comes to 288.0 kPa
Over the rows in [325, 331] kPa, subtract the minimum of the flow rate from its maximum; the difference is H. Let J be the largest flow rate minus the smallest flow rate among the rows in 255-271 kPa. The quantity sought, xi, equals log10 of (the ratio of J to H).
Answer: 0.8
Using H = 4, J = 23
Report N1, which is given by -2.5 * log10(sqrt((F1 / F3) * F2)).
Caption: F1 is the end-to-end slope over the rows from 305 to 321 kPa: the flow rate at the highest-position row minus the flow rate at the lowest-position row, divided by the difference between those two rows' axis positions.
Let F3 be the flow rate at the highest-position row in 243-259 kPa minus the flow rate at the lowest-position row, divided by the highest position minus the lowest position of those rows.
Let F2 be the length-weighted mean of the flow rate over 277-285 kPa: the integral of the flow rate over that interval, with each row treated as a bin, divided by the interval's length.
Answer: -0.8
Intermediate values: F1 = -0.1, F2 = 32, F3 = -0.52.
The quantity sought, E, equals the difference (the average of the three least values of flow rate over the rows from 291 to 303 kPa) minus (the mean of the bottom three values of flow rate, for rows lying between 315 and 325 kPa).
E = 3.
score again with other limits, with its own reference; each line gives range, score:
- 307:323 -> 316.0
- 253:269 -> 268.0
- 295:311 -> 310.0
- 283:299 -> 284.0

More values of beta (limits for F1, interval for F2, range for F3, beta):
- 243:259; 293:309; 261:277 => 74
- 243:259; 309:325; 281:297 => 63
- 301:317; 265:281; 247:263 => 26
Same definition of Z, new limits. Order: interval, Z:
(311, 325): 320.0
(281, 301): 294.0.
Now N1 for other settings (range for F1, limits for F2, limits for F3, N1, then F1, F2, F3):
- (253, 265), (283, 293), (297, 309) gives -2.6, -1.2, 38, -0.38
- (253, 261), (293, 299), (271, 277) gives -2.3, -0.8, 52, -0.57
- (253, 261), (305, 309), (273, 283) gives -2.4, -0.8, 51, -0.46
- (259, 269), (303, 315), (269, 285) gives -2.9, -1.5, 48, -0.34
